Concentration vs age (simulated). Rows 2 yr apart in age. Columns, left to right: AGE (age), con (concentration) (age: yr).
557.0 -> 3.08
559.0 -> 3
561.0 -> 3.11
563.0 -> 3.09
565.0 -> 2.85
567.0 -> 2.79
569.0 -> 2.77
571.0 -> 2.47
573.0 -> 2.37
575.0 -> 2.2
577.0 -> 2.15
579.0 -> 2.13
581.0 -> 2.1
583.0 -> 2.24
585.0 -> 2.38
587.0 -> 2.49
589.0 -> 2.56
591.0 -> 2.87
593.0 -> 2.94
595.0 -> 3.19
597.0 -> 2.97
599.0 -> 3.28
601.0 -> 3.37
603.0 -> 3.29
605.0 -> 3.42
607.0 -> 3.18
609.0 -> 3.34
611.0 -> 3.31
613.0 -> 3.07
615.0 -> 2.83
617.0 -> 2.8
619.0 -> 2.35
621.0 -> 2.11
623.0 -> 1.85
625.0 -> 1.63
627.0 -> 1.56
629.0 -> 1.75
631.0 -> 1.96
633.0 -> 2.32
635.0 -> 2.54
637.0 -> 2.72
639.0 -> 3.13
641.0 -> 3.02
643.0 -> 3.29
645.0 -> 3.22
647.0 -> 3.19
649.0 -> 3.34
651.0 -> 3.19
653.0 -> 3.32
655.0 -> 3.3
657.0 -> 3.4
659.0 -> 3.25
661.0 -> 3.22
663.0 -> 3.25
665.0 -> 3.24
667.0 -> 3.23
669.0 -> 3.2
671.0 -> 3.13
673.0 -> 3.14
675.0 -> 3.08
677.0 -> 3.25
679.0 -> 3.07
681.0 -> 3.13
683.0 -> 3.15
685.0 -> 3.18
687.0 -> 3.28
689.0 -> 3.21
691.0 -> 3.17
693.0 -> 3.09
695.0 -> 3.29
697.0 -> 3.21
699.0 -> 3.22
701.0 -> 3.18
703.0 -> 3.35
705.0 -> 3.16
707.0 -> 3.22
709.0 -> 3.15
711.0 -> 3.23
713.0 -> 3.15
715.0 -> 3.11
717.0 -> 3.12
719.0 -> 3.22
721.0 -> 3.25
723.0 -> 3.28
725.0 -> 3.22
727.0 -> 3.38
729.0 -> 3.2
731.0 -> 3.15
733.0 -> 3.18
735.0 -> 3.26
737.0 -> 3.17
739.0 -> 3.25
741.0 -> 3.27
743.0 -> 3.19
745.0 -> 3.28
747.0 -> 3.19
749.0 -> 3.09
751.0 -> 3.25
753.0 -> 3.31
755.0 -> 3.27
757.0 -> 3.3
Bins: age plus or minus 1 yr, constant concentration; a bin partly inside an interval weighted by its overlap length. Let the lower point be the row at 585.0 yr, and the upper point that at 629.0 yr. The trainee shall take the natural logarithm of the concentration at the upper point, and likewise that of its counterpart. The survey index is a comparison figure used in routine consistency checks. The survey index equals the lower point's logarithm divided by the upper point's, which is 1.55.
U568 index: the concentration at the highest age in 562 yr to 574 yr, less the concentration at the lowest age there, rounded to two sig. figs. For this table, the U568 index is -0.72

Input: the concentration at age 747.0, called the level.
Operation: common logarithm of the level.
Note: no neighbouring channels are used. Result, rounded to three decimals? 0.504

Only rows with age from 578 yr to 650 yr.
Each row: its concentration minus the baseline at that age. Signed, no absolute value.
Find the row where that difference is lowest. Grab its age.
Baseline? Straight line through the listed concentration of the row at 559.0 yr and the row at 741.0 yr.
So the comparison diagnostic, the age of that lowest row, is 627.0 yr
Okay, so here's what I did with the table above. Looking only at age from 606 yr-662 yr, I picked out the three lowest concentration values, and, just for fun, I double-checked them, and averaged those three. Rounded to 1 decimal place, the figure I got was 1.6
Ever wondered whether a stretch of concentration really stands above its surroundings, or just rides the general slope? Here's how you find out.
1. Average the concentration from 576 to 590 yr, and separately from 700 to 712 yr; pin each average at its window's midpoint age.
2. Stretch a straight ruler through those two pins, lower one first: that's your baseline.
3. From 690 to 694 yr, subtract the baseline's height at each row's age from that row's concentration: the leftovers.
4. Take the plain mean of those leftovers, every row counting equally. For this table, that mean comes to 0.0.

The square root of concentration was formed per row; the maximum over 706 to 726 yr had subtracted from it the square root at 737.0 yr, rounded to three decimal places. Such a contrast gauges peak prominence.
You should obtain 0.031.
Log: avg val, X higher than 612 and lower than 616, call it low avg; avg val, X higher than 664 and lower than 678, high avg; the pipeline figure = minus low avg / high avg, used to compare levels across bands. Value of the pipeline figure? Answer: -0.93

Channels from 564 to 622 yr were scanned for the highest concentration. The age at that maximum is 605.0 yr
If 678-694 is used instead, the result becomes 687.0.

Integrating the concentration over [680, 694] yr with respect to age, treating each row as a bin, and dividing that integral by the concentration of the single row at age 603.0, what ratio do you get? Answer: 14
